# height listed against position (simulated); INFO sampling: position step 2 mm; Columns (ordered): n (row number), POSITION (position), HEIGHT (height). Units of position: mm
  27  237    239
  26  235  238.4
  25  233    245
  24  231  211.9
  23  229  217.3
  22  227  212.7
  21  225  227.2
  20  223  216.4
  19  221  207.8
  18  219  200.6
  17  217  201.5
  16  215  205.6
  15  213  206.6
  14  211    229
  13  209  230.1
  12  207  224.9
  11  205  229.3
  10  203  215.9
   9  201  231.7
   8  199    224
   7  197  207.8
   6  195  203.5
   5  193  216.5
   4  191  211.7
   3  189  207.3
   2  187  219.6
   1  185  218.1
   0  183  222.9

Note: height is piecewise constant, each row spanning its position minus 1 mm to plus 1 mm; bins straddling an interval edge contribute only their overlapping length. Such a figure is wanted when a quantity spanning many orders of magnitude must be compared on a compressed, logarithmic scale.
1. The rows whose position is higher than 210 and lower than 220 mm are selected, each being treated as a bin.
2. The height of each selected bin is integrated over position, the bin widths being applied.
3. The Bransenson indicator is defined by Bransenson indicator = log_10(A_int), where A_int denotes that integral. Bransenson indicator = 3.32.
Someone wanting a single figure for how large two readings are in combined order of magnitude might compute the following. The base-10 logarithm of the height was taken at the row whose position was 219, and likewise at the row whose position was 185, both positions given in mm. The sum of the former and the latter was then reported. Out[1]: 4.64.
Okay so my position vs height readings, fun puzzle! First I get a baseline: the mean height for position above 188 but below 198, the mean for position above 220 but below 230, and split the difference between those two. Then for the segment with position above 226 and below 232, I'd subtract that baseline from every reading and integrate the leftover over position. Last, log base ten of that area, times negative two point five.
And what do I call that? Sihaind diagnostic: -2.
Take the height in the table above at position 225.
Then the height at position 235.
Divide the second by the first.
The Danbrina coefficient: 1.05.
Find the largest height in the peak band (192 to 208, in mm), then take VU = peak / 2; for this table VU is 116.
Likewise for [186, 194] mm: 110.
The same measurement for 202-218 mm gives 115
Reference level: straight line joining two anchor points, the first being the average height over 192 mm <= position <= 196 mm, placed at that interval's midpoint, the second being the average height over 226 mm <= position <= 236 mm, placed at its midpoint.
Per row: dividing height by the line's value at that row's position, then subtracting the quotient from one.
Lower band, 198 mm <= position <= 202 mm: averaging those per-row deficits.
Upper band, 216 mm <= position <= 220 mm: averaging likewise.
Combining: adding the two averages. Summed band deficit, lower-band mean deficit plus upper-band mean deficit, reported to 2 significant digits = 0.013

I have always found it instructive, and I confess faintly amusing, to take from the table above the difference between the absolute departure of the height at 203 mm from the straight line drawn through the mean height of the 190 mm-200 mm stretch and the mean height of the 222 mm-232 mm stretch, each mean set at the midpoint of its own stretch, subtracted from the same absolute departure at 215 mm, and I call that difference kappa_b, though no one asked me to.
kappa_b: 8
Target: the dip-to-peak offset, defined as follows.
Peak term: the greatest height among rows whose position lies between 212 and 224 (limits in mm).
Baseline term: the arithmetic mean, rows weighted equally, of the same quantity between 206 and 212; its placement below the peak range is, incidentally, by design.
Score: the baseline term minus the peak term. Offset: 12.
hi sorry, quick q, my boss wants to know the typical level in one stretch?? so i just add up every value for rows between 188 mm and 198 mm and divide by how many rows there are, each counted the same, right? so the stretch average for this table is 209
